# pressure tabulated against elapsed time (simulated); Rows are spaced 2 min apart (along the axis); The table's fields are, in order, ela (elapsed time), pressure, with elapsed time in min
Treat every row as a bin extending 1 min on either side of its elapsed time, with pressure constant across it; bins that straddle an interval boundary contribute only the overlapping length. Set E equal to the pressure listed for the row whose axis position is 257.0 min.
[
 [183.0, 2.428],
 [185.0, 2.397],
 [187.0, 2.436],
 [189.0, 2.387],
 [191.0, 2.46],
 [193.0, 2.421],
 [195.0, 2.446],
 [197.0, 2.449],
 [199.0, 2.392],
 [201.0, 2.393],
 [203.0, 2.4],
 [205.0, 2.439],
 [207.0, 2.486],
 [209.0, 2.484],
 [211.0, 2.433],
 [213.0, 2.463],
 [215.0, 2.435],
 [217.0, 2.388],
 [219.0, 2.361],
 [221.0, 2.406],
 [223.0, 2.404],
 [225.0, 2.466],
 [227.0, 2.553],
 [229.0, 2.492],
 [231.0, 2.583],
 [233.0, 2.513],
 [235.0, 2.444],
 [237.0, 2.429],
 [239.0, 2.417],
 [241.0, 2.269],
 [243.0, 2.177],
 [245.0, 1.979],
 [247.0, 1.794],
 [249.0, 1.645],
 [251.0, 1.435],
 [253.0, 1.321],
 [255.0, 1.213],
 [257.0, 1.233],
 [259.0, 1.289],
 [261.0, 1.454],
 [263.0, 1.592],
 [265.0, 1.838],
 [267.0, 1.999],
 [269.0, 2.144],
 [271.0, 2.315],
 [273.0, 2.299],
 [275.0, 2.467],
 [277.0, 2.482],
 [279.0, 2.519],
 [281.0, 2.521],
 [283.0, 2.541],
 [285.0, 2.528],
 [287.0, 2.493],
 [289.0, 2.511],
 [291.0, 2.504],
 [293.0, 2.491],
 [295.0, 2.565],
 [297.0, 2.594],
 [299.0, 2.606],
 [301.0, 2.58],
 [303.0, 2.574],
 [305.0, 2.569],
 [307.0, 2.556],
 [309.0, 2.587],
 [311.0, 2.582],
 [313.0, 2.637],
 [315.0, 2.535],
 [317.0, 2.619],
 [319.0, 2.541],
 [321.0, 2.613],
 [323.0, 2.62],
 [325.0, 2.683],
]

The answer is 1.233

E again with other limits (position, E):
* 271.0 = 2.315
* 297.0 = 2.594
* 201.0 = 2.393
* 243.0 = 2.177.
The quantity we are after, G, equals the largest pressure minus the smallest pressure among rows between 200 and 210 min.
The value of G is 0.09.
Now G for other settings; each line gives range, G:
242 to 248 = 0.38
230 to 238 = 0.15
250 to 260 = 0.22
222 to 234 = 0.18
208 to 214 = 0.05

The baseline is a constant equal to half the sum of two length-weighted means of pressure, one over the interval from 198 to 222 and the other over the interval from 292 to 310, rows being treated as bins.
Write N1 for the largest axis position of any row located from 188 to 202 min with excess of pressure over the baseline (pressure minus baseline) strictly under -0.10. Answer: 201.0 min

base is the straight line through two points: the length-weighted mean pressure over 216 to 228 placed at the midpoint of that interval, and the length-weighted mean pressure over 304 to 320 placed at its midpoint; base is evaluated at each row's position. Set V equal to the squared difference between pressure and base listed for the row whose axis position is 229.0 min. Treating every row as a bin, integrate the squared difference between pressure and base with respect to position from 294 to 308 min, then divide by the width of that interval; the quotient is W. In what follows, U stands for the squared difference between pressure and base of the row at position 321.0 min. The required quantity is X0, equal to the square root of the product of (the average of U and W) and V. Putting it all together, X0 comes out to 0.001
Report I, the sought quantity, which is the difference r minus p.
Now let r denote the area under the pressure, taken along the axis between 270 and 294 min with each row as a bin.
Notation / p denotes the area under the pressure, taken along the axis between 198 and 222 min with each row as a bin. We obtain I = 1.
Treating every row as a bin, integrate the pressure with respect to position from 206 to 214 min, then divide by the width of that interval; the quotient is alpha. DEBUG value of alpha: 2.47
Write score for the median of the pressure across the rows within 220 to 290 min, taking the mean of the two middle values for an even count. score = 2.40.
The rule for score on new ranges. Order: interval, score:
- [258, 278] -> 2.07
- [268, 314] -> 2.53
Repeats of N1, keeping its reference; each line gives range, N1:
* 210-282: 273.0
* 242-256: 255.0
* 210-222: 219.0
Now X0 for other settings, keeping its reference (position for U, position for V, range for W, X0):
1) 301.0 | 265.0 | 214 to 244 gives 0.051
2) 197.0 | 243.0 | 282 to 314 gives 0.014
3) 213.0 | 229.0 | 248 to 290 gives 0.026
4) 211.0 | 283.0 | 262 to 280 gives 0.003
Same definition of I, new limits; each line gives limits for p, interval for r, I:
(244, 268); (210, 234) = 21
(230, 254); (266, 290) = 8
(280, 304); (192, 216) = -3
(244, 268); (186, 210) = 21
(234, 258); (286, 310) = 17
